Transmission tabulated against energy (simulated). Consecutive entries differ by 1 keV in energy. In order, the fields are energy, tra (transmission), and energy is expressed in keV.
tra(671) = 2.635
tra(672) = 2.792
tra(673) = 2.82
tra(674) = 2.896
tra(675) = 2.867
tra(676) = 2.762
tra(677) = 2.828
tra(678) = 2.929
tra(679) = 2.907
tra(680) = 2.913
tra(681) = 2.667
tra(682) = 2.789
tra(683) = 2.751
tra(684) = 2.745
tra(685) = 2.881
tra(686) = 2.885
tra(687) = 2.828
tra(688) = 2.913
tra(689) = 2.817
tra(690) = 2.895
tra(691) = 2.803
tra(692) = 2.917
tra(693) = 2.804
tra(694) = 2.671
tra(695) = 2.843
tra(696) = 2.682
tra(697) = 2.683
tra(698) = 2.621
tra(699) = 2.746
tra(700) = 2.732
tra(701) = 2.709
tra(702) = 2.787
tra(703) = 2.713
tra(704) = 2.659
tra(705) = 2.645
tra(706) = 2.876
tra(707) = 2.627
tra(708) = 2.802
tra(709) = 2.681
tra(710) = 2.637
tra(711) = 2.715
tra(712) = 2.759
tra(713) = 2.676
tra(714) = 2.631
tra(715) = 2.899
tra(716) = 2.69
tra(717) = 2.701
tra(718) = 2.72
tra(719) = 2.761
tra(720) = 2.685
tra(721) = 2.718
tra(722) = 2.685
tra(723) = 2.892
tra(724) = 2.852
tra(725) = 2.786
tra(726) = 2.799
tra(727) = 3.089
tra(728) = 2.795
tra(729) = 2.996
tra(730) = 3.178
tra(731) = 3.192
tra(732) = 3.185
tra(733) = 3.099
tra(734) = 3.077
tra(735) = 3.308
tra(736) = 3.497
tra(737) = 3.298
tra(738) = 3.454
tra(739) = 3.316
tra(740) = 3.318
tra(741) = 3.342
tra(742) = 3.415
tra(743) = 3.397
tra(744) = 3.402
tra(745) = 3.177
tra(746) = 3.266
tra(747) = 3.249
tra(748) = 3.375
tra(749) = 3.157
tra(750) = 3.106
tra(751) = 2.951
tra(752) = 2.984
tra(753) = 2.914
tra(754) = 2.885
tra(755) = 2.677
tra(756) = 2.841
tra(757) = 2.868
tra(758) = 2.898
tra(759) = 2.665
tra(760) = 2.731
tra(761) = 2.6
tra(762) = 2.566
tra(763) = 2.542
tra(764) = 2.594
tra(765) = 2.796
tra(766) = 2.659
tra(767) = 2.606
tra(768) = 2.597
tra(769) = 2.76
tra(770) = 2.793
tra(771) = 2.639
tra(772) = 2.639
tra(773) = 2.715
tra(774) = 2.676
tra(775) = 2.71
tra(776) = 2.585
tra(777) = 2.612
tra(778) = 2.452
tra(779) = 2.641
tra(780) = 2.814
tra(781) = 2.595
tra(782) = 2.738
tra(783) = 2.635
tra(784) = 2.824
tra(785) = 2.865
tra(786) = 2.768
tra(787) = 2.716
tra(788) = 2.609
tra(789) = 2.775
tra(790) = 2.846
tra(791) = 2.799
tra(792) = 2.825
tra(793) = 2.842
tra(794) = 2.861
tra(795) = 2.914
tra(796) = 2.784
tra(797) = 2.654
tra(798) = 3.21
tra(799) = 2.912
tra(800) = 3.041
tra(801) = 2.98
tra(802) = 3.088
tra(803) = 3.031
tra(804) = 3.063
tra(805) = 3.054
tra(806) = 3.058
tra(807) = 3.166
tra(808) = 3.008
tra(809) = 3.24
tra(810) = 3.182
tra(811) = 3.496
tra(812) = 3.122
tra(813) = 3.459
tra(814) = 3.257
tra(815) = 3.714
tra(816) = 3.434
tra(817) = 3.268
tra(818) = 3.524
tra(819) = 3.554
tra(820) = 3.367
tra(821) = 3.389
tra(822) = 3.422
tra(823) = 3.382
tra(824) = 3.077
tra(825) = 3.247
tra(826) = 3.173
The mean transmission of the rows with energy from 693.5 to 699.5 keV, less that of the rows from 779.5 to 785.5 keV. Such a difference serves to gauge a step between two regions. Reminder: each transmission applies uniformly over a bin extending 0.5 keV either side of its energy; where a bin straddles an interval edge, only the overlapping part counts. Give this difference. 0.0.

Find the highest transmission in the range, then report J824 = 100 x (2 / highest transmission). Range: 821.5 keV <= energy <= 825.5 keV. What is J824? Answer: 58.4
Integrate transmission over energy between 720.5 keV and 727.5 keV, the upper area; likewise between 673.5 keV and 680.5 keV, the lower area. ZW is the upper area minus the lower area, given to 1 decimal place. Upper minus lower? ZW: -0.3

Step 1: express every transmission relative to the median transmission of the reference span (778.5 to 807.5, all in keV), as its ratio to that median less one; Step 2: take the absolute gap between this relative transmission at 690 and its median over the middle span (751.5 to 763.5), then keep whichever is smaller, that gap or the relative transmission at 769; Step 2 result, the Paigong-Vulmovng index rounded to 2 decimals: -0.03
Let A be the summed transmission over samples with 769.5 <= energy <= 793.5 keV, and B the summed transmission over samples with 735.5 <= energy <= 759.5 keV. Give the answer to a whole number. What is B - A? 10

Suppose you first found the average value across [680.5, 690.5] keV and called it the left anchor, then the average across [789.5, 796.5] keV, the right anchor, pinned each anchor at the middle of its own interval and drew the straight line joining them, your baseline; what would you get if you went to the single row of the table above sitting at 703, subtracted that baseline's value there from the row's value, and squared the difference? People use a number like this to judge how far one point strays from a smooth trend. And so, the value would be 0.01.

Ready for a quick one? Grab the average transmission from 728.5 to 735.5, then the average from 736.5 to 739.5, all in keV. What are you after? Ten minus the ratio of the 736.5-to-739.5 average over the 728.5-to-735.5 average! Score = 8.93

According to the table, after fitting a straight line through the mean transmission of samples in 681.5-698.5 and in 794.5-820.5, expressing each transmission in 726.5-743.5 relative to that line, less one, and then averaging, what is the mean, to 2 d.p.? 0.10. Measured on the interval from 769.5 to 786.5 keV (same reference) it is -0.13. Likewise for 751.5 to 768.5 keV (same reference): -0.10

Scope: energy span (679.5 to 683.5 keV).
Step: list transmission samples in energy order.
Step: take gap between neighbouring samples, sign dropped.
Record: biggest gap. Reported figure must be 0.246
